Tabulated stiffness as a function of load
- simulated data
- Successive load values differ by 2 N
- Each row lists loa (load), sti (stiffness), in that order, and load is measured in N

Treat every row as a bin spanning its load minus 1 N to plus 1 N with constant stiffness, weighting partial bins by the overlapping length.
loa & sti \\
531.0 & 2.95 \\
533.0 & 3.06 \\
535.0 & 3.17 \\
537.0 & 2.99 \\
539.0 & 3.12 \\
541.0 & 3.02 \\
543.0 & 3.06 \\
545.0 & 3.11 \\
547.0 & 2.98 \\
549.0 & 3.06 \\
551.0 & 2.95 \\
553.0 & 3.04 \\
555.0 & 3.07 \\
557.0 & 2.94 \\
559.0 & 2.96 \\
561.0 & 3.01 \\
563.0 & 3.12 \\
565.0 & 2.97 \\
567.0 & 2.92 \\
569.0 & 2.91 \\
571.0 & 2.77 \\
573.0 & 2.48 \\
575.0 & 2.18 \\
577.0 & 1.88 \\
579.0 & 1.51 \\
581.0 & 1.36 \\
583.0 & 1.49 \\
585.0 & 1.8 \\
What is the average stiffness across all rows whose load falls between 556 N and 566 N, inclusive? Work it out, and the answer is 3.00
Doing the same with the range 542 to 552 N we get 3.03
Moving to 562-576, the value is 2.76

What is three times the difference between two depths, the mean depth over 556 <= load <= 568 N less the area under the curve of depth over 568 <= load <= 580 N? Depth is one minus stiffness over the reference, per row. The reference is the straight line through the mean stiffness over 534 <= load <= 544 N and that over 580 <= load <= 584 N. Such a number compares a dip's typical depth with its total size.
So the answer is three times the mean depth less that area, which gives 10.0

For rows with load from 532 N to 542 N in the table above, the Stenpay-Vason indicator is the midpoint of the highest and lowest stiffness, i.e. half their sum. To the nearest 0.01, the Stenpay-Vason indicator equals 3.08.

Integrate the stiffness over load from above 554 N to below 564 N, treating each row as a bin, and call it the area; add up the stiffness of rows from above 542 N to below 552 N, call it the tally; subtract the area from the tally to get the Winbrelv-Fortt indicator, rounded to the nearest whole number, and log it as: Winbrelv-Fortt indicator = -15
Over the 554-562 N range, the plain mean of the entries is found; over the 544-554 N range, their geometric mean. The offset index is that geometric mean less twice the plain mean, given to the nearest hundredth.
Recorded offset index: -2.96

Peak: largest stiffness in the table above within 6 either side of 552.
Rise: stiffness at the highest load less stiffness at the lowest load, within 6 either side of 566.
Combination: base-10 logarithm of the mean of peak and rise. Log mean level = 0.15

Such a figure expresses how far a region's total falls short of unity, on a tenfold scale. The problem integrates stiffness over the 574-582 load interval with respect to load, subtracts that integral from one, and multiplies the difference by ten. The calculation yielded -129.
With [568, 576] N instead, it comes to -197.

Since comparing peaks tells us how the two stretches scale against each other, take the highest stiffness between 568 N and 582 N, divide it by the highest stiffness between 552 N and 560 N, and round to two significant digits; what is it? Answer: 0.95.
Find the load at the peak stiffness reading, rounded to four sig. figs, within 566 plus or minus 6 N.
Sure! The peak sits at 563.0 N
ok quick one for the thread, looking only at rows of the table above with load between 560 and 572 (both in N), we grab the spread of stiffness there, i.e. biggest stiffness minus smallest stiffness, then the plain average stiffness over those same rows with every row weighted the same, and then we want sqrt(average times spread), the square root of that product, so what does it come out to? 1.02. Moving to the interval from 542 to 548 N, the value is 0.63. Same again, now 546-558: 0.63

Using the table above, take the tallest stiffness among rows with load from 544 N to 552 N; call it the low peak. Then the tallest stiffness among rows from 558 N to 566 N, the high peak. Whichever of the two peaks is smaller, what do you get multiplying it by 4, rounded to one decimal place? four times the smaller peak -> 12.4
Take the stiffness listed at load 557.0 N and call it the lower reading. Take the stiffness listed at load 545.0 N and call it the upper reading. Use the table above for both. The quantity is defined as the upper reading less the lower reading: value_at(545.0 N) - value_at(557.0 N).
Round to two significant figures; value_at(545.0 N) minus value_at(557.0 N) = 0.17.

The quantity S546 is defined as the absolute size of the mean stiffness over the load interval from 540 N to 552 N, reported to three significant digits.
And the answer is 3.03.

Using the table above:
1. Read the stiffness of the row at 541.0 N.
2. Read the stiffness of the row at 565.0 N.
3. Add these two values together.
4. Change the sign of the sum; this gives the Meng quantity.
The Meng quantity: -5.990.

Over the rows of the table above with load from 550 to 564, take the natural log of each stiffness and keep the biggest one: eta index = 1.138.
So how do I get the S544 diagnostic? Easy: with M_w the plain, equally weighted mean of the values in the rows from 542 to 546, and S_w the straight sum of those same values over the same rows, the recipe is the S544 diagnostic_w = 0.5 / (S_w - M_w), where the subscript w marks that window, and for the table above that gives 0.16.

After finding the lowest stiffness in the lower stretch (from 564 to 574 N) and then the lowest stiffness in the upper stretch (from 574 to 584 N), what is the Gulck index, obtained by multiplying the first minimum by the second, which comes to 3.4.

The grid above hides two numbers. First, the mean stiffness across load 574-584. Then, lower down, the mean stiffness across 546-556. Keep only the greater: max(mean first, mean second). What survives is 3.02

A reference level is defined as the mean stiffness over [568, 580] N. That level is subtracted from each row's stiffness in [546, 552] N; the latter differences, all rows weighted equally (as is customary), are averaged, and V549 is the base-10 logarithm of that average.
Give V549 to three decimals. -0.150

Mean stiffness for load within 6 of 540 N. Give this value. 3.08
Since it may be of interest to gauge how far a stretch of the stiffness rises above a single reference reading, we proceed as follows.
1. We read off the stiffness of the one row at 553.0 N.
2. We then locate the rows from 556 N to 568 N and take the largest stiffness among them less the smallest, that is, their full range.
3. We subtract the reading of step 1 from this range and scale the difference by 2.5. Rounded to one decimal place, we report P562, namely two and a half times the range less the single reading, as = -7.1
